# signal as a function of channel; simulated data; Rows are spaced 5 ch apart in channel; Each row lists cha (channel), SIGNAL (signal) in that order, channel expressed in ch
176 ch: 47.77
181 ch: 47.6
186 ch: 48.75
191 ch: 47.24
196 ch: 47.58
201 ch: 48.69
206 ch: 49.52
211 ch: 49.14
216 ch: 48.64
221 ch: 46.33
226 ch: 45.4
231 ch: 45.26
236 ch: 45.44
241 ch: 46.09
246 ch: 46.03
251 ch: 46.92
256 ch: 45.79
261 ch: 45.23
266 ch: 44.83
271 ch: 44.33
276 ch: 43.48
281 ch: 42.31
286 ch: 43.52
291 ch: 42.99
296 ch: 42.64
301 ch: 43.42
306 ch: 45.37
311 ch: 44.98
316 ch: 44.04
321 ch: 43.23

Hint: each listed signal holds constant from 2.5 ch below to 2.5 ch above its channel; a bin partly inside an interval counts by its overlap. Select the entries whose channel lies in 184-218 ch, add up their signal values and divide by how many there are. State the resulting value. 48.5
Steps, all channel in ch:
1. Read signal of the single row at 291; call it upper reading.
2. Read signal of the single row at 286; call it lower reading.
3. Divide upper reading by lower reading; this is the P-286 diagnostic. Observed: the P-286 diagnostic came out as 0.99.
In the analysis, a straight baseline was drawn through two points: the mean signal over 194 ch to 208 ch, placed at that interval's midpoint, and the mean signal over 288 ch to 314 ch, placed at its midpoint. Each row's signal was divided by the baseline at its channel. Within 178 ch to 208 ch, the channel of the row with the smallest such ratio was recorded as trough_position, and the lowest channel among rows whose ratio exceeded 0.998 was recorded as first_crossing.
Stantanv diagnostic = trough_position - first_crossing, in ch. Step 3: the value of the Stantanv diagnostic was -20 ch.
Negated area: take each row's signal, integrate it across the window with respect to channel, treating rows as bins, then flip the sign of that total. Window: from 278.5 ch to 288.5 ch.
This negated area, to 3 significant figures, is -429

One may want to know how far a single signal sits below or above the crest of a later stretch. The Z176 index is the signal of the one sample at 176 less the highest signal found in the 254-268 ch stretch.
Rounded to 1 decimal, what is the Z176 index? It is 2.0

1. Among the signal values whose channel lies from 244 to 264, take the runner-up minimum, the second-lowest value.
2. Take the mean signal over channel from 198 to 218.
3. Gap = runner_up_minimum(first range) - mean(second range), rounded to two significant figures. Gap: -3.2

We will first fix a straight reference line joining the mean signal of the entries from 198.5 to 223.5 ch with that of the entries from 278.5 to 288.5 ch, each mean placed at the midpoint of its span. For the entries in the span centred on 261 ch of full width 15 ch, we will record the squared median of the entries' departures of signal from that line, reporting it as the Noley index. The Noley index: 0.35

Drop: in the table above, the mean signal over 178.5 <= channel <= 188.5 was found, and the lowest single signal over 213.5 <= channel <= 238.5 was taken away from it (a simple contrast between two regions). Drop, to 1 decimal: 2.9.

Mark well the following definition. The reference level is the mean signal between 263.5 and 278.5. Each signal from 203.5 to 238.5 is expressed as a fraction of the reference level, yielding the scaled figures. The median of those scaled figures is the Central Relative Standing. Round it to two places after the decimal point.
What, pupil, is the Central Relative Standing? 1.05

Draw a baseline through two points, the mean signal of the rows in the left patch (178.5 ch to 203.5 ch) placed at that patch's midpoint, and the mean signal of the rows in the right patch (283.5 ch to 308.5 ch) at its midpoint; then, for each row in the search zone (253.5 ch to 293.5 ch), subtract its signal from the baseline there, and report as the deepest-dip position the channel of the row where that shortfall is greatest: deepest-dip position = 281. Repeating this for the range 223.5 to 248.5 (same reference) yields 226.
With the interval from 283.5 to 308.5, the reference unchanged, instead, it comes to 296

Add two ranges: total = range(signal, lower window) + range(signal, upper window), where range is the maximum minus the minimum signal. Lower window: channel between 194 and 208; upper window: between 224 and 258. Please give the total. 3.6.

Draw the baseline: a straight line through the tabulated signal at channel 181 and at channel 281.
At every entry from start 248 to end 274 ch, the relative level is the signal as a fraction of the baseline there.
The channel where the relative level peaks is 251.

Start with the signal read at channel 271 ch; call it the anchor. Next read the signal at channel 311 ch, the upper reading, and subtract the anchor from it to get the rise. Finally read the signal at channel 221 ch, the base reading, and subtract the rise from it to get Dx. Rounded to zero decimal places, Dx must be 46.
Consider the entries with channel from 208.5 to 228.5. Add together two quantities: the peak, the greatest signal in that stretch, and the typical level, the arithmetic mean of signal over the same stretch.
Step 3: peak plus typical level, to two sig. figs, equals 97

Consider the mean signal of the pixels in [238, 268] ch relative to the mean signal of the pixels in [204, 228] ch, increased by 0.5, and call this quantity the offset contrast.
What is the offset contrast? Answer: 1.46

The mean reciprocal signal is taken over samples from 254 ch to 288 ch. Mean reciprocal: 0.0226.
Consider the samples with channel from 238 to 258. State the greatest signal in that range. 46.92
